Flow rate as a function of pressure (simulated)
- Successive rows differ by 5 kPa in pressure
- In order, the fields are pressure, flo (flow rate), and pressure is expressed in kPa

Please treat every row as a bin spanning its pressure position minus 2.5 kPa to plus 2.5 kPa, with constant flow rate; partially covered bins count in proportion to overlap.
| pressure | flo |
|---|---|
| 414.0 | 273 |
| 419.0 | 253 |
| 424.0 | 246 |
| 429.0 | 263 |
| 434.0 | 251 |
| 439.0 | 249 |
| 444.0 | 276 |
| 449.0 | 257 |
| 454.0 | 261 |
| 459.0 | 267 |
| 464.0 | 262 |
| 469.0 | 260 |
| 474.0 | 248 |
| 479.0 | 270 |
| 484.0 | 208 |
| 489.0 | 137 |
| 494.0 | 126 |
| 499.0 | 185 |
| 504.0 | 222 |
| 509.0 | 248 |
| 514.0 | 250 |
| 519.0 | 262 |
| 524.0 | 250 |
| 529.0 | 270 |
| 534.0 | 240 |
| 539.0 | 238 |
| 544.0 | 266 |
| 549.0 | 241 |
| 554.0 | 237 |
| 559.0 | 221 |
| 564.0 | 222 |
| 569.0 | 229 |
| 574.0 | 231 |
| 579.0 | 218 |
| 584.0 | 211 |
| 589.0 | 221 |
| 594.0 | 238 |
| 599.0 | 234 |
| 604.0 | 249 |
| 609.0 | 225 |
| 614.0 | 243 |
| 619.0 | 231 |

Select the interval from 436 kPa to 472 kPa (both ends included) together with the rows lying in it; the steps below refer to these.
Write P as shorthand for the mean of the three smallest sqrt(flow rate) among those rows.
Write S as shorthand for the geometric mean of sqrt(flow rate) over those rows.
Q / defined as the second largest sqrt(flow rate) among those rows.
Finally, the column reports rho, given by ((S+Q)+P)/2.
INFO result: 24.2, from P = 16.0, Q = 16.3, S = 16.2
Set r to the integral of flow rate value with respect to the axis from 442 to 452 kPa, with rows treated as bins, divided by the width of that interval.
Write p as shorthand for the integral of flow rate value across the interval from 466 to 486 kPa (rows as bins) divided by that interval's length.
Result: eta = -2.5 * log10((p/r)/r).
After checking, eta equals 6.14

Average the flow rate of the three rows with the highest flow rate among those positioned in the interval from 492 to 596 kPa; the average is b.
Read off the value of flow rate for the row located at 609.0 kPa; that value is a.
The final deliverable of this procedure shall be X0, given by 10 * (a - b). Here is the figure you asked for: -410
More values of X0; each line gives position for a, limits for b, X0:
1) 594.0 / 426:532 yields -340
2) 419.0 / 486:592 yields -130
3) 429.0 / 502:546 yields -30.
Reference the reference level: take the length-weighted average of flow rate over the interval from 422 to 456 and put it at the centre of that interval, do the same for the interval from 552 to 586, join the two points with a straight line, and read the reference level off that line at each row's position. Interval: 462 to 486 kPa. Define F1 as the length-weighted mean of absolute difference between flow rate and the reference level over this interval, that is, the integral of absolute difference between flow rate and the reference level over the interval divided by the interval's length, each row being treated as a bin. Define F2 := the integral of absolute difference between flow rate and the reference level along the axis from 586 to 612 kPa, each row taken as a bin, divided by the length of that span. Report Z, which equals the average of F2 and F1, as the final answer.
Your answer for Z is 17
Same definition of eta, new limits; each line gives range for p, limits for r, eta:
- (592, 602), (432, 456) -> 6.13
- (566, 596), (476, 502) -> 5.48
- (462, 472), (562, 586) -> 5.70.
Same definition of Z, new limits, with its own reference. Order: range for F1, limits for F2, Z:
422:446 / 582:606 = 14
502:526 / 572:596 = 12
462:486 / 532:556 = 15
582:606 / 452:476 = 13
